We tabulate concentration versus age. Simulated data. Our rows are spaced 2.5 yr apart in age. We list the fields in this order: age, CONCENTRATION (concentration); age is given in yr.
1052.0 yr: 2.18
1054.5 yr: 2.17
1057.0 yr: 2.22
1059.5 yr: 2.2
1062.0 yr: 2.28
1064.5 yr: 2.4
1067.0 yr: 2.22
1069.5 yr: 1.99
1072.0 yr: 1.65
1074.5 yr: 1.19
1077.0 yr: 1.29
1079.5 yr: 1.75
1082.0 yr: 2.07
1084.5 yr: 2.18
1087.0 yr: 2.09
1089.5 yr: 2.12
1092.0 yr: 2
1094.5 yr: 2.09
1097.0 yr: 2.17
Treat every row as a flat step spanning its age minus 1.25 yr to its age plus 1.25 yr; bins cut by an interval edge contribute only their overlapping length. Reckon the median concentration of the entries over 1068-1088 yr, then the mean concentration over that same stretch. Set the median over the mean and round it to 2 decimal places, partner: 1.05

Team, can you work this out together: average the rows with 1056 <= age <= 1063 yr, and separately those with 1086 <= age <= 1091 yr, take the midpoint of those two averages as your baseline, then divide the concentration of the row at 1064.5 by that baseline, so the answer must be 1.11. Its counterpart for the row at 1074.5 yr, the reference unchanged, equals 0.55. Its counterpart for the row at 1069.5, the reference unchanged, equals 0.92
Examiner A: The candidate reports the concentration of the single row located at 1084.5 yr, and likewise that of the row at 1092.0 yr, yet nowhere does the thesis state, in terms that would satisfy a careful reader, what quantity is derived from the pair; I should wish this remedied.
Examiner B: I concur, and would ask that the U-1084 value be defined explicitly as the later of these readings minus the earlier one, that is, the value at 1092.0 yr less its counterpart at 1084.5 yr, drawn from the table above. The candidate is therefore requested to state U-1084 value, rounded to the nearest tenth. -0.2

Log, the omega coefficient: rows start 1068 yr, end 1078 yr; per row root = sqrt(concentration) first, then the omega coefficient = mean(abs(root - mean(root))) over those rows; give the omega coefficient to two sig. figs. 0.12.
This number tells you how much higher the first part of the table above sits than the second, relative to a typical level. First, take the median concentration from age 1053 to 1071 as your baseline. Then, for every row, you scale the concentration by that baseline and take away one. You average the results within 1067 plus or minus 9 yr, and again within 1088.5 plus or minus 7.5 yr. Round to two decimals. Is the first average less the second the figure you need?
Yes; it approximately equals -0.05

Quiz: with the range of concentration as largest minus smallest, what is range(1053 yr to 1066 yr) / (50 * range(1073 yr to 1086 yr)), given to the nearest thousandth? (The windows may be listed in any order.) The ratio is 0.005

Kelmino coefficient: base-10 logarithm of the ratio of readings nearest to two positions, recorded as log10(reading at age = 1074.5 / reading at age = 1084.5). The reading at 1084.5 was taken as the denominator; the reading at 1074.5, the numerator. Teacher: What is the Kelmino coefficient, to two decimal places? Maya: -0.26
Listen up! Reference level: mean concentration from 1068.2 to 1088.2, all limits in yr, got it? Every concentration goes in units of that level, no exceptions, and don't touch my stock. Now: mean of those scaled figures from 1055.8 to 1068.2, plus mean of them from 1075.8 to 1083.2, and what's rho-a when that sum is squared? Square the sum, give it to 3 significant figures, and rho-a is 4.99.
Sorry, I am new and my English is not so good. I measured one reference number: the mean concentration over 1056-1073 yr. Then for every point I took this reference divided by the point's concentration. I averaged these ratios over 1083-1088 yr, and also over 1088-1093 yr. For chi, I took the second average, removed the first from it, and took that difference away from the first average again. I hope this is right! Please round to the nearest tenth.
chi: 1.0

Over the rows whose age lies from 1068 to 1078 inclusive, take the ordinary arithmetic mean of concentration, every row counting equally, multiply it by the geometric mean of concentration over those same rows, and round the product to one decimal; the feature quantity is 2.3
